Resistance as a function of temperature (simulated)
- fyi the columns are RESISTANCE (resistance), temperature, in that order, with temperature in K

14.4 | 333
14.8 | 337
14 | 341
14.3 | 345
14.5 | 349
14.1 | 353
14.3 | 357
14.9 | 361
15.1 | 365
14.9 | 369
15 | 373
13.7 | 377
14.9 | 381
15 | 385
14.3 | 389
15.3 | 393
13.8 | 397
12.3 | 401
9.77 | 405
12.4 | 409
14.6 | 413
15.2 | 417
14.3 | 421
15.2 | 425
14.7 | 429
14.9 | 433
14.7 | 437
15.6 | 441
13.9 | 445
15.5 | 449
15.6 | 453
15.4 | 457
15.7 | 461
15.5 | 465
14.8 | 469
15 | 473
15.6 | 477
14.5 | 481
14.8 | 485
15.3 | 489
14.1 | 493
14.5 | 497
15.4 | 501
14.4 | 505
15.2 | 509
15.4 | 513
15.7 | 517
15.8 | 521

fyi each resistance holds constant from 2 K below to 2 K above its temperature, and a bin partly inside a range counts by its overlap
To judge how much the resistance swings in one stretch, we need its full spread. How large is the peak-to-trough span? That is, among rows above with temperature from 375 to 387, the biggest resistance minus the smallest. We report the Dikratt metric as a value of 1.3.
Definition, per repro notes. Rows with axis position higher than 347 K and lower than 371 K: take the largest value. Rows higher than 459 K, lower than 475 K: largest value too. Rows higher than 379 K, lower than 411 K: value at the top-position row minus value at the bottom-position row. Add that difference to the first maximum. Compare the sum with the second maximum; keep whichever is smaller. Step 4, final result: 12.6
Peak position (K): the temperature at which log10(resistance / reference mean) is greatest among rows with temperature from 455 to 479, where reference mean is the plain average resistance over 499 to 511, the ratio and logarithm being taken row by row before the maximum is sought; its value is 461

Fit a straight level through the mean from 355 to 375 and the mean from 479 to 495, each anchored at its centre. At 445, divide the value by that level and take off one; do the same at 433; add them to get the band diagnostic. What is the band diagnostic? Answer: -0.046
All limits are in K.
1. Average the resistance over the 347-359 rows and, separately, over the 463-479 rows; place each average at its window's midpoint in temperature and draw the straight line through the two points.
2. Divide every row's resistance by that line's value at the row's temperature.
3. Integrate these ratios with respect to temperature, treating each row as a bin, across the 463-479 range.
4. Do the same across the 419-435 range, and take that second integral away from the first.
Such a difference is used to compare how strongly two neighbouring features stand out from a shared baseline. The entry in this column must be 0.11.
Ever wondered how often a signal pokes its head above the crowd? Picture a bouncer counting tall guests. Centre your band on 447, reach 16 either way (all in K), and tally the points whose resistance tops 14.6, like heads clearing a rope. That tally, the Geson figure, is 7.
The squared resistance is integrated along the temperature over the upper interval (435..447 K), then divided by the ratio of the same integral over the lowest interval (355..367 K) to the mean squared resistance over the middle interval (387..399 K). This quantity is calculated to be 209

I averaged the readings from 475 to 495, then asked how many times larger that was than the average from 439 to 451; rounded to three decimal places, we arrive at 0.991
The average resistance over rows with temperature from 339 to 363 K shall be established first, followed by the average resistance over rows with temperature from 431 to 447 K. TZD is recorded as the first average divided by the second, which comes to 0.97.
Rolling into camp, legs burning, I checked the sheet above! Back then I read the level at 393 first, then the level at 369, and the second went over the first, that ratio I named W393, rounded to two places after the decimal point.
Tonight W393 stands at 0.97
